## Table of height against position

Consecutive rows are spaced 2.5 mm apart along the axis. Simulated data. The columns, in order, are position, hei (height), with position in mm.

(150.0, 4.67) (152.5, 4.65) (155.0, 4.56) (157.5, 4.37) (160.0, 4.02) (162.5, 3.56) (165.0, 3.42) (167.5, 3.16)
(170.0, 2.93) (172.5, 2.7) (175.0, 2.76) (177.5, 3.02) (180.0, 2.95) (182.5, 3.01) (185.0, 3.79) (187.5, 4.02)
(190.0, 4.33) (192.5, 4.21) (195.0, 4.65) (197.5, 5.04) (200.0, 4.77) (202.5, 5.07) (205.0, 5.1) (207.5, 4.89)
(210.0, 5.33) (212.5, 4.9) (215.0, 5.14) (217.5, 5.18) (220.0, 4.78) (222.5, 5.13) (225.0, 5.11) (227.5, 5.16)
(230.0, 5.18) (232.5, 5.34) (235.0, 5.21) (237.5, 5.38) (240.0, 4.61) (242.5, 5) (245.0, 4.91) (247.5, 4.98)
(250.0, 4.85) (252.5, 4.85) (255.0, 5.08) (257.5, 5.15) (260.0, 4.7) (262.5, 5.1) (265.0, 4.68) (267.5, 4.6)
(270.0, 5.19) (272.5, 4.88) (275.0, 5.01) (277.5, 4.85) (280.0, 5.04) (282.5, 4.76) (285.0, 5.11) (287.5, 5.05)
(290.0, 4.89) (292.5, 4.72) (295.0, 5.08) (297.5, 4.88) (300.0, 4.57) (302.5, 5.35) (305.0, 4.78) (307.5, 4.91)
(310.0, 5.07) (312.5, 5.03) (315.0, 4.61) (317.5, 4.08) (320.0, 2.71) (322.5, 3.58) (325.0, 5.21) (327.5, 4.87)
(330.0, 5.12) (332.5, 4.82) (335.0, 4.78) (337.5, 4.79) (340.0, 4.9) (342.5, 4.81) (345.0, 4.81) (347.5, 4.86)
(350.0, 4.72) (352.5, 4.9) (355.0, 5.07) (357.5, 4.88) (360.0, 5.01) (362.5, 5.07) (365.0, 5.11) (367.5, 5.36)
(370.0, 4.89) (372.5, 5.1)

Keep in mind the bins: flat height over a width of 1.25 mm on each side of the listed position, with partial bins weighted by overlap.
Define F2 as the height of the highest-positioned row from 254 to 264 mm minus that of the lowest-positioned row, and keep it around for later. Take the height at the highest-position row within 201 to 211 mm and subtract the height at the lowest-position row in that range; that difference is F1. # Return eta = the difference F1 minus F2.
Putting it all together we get 0.2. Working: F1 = 0.26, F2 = 0.02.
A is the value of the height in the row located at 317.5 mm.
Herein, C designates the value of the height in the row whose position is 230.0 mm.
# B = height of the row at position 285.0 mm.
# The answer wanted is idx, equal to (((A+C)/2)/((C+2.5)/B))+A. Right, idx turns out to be 7.16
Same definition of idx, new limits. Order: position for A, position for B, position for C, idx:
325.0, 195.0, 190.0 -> 8.46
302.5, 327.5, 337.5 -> 8.74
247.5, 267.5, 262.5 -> 8.03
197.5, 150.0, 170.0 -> 8.47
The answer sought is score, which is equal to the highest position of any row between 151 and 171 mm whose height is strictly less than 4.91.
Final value 170.0 mm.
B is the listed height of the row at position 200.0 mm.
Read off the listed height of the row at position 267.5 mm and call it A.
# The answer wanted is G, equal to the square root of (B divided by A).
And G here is 1.02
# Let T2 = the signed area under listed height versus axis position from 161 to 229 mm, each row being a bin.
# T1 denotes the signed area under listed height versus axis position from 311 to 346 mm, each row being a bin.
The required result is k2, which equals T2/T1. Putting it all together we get 1.8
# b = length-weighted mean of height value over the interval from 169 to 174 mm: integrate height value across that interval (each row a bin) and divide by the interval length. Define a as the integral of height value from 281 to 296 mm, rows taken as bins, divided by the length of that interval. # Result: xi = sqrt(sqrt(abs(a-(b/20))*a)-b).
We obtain 1.4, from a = 4.93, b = 2.8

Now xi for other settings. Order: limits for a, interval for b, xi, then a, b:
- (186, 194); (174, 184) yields 1.1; 4.19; 3.0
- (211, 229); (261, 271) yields 0.2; 5.06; 4.9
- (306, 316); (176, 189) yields 1.2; 4.91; 3.4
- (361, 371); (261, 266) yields 0.3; 5.11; 4.9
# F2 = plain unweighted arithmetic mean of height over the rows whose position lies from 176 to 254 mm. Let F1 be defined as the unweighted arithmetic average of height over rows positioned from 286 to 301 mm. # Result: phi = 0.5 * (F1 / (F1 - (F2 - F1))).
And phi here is 0.484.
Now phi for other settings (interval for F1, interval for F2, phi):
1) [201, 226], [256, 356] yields 0.475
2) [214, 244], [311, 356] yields 0.459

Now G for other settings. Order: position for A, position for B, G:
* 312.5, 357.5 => 0.98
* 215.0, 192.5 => 0.91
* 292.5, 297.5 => 1.02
